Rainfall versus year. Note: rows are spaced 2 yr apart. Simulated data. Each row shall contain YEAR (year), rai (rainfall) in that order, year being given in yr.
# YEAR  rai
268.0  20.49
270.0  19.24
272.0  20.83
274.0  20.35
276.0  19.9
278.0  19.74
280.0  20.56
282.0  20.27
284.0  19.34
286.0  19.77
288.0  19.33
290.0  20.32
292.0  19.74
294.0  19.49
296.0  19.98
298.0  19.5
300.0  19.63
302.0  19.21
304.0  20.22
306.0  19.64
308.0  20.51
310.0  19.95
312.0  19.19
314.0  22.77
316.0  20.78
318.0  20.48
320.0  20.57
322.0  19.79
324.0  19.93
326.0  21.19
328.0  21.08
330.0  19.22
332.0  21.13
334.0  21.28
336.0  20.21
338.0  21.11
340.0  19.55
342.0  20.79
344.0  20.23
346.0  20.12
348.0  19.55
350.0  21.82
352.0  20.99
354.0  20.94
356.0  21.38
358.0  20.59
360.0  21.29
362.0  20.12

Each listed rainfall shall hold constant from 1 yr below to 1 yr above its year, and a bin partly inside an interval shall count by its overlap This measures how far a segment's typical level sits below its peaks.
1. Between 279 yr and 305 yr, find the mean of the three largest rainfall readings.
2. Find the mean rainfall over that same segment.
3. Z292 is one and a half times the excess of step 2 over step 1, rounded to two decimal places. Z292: -0.88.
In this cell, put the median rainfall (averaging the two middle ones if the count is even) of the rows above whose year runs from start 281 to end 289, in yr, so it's 19.6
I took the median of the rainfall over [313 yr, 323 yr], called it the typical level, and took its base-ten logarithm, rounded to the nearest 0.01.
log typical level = 1.31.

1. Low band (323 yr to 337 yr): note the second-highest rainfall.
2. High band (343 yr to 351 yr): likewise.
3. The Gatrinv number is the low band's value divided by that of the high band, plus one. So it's 2.05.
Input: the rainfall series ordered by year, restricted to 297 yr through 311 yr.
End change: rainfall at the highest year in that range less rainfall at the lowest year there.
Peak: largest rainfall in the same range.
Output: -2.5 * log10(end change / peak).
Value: 4.15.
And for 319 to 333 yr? 3.94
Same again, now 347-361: 2.75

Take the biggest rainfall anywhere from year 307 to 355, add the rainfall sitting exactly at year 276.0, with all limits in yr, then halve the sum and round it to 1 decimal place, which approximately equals 21.3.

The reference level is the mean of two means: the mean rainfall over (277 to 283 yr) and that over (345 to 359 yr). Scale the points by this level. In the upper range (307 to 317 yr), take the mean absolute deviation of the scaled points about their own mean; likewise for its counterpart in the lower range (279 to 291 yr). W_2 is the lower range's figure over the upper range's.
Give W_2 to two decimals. 0.50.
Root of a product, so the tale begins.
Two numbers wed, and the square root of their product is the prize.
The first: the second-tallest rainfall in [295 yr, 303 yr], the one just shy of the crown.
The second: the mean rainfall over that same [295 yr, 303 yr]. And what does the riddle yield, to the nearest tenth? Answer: 19.6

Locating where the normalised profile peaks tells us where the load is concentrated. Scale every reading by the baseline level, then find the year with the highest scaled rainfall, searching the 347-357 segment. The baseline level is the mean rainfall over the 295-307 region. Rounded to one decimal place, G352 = 350.0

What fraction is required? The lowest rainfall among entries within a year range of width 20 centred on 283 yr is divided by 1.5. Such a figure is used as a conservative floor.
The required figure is 12.89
